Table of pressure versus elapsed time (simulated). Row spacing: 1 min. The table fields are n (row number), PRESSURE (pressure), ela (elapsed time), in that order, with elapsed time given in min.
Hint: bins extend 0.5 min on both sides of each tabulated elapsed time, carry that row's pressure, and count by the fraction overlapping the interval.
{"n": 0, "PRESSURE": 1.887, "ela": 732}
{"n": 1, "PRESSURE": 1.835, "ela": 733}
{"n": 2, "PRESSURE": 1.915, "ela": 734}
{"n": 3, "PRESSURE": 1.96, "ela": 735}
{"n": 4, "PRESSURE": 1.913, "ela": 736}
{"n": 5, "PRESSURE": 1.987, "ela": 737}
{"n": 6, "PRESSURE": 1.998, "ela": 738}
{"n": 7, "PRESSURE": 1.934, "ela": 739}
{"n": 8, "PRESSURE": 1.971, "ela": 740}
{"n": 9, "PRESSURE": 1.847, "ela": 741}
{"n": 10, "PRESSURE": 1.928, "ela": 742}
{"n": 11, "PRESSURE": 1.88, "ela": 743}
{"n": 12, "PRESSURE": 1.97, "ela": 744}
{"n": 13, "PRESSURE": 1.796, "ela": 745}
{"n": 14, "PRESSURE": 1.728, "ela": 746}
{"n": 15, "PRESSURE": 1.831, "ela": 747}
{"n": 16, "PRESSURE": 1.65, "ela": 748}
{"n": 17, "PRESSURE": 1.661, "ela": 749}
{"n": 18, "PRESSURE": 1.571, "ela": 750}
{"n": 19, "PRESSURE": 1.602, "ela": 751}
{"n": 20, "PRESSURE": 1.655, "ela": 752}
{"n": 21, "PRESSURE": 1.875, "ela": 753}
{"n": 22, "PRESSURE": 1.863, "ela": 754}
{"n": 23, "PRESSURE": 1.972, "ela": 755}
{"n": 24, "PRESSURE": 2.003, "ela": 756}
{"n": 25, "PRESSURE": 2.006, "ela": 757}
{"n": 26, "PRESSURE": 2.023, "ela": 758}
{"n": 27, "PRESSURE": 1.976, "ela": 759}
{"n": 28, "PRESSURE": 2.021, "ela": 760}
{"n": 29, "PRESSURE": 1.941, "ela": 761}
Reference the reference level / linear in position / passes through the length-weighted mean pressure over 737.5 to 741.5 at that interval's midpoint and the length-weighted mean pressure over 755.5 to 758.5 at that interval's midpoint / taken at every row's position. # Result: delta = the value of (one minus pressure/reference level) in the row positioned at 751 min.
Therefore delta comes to 0.193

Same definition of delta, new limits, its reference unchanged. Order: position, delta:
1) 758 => -0.004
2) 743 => 0.037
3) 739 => 0.001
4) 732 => 0.010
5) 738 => -0.035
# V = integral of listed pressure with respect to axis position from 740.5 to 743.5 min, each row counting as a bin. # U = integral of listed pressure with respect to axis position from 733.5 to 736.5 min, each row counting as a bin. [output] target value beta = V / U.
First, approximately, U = 5.79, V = 5.7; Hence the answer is 0.98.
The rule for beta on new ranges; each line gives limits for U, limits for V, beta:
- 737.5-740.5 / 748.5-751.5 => 0.82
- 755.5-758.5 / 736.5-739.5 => 0.98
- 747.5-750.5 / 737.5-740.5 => 1.21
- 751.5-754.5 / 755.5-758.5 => 1.12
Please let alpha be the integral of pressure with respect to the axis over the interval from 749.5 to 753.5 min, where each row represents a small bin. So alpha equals 6.70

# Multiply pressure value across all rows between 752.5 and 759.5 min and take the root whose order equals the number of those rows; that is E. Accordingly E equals 1.96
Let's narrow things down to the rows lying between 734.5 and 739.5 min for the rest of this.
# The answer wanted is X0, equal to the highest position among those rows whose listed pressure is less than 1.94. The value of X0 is 739 min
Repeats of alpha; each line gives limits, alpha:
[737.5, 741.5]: 7.75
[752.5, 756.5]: 7.71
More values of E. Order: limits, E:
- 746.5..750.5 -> 1.68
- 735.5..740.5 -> 1.96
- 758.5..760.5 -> 2.00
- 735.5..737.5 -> 1.95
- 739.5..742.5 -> 1.91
